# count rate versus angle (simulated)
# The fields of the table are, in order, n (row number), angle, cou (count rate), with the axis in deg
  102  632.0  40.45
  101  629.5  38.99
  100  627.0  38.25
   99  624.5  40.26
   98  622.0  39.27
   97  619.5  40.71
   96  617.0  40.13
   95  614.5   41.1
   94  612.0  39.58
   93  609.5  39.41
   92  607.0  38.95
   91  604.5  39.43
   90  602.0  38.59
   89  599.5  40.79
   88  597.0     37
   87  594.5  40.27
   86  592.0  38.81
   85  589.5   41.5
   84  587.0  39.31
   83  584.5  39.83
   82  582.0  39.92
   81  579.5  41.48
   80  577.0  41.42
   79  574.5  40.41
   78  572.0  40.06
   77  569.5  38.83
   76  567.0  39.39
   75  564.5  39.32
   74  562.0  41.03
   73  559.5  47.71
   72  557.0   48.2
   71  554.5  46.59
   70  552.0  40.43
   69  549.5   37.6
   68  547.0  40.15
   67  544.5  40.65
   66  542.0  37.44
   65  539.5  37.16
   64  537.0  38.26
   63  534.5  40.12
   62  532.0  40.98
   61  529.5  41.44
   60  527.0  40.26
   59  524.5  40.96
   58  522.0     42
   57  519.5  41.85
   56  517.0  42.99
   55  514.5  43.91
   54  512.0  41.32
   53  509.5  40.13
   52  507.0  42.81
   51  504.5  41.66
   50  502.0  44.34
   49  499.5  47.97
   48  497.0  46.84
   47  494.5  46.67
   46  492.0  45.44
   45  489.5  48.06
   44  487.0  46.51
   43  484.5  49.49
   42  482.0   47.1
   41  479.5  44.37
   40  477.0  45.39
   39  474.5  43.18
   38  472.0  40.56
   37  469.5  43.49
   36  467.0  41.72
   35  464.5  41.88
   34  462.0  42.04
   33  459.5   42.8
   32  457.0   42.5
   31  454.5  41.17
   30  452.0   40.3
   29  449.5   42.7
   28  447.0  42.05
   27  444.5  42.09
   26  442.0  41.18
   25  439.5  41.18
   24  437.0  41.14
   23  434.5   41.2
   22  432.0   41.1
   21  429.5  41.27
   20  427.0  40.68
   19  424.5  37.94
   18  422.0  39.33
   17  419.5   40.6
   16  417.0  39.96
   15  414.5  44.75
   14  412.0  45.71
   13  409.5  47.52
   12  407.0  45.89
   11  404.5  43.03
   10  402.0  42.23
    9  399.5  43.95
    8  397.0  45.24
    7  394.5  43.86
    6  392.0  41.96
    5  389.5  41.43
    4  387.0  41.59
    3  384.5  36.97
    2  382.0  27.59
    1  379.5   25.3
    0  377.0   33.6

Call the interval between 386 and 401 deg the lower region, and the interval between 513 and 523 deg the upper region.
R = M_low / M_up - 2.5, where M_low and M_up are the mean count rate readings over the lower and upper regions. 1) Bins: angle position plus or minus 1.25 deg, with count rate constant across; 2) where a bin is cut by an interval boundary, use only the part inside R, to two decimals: -1.49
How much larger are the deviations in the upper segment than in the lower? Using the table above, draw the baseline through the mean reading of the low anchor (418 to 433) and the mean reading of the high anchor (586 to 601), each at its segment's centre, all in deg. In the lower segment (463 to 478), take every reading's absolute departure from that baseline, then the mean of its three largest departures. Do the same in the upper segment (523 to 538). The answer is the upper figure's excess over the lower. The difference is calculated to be -3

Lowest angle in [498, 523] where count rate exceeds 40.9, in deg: 499.5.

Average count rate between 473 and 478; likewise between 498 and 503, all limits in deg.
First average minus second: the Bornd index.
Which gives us -2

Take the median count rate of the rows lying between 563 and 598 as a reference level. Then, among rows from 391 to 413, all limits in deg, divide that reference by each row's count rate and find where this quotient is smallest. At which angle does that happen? 409.5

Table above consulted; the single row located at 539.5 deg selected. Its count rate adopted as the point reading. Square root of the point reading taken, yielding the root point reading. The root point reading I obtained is 6.1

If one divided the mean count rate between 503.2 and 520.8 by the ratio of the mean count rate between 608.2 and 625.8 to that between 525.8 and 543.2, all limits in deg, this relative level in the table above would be 41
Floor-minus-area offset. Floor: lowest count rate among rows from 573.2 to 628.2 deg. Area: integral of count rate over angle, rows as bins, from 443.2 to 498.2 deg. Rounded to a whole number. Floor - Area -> -2379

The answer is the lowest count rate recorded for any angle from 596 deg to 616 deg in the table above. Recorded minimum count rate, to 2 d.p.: 37.00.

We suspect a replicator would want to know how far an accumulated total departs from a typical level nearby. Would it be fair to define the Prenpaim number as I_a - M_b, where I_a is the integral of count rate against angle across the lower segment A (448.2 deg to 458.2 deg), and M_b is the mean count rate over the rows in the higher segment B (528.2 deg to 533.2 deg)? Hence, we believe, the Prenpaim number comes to 375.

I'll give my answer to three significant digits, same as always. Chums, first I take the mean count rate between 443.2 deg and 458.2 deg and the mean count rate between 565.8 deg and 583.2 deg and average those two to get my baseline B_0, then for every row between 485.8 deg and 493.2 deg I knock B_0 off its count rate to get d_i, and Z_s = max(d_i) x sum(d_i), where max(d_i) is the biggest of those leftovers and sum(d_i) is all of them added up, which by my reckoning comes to 120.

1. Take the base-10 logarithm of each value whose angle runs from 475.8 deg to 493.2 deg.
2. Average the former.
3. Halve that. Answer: 0.834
